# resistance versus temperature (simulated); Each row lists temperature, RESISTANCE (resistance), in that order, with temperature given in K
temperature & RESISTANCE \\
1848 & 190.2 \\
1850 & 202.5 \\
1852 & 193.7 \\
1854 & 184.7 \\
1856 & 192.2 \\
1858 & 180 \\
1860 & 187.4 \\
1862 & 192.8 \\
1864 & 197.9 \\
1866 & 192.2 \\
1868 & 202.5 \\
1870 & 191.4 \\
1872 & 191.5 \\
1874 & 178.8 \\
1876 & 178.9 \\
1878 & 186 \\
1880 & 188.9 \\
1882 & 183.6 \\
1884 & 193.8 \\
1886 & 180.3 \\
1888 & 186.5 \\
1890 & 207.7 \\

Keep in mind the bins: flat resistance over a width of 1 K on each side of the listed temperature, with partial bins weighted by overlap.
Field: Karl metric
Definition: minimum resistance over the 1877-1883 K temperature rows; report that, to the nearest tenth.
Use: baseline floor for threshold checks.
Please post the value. 183.6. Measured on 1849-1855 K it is 184.7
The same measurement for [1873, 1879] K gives 178.8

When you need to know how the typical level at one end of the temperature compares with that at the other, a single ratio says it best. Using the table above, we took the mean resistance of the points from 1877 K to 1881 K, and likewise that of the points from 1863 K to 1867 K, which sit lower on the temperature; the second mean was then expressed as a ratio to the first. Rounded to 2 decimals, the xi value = 1.04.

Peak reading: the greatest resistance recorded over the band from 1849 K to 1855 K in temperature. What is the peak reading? 202.5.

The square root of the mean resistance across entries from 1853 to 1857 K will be 13.7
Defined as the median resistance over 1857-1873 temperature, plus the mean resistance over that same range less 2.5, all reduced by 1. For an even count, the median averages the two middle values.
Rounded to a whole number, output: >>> 380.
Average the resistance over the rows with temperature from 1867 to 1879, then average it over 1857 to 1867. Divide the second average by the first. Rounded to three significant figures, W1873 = 1.01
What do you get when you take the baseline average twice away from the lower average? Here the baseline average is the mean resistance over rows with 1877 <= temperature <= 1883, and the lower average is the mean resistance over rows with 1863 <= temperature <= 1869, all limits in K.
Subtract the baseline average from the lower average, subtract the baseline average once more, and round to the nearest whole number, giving -175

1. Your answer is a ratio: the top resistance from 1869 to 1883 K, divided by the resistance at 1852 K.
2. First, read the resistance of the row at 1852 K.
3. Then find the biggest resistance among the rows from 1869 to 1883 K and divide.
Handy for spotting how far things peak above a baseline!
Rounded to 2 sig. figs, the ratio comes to 0.99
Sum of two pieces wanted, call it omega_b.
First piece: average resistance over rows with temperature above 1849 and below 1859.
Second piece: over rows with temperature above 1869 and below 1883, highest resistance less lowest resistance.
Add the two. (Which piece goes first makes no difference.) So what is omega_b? 203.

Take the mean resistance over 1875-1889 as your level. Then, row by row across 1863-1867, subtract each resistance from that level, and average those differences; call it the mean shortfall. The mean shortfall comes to -10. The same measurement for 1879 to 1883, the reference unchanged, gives -1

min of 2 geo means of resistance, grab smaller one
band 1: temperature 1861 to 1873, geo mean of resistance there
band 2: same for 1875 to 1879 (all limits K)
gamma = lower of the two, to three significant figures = 182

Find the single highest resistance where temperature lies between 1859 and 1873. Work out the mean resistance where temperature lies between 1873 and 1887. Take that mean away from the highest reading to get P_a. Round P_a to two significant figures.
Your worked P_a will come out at 18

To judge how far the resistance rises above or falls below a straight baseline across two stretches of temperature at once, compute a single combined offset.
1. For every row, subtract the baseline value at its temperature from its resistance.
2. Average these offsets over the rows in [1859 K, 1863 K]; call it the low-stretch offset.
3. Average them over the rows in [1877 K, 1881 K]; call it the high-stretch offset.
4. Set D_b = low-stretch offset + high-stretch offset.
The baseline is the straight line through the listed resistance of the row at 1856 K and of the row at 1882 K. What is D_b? 2.4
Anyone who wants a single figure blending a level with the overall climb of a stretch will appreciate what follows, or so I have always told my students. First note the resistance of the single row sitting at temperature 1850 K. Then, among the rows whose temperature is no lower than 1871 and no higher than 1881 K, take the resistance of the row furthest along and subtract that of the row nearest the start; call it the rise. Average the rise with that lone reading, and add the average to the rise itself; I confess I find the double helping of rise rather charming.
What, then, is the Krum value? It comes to 97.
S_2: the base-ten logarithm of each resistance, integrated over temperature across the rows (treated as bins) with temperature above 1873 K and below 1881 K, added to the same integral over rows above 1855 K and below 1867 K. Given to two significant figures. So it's 45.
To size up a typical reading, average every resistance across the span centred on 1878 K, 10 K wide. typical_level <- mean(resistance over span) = 183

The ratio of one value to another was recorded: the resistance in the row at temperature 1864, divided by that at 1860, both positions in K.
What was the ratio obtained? 1.06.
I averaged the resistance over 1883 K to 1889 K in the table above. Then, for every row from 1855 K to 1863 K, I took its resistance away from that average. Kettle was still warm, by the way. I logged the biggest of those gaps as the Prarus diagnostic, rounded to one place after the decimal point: 6.9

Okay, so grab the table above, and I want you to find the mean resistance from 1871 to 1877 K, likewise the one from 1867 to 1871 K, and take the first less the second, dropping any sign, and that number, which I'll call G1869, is 14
